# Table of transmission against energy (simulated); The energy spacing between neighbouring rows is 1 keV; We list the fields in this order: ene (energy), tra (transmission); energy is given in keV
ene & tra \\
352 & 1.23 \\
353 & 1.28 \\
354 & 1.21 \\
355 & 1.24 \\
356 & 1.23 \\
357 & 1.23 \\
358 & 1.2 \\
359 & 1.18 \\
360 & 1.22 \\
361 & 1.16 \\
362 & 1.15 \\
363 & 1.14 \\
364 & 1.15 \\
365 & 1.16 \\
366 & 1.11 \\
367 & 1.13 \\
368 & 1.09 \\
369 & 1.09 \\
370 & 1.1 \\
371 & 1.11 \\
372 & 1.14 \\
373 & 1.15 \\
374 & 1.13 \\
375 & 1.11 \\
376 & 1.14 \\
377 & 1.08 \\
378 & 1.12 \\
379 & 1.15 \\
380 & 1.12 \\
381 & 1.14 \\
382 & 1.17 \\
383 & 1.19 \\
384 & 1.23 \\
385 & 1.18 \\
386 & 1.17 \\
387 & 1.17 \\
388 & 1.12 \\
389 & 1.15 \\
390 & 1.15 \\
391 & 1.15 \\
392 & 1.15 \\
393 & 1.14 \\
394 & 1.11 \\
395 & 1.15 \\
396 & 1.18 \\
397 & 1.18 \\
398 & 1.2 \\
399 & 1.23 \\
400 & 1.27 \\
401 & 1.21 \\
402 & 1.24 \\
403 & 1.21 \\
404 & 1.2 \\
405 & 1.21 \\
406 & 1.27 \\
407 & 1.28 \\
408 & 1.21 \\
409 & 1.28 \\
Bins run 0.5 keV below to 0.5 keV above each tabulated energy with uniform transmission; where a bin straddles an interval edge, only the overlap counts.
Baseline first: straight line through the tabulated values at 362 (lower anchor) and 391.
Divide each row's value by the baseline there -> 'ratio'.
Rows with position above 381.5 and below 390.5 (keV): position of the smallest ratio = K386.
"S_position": 388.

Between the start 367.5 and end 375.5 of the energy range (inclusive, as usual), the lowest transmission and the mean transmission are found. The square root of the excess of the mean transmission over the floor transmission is 0.158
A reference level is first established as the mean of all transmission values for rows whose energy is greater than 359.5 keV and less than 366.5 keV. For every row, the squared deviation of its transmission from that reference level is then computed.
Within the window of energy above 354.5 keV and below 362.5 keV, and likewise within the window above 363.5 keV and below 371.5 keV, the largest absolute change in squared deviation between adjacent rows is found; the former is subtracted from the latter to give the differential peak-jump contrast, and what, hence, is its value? -0.0005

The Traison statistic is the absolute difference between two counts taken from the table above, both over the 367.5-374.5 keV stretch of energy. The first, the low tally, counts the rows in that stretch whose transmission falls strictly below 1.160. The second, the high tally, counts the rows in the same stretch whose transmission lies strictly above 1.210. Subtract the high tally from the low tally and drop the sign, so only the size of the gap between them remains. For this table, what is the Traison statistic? 7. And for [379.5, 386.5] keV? 1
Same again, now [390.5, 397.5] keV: 5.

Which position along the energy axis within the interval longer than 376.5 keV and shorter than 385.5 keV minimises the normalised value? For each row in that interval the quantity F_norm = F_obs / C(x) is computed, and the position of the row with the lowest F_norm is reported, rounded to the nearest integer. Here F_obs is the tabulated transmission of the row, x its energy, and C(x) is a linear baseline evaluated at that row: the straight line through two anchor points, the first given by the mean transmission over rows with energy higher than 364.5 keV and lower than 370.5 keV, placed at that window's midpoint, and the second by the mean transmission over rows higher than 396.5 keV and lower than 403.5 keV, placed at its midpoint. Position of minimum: 377 keV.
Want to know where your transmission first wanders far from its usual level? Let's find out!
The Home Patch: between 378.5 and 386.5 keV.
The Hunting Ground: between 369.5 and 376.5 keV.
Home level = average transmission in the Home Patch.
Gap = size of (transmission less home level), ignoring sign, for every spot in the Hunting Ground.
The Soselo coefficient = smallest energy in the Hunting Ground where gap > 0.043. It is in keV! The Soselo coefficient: 370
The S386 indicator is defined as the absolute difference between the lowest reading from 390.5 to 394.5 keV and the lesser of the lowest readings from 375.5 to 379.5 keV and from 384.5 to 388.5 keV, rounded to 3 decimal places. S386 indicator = 0.030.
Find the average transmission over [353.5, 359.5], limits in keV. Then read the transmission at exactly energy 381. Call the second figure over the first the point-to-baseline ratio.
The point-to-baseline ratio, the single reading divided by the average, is 0.94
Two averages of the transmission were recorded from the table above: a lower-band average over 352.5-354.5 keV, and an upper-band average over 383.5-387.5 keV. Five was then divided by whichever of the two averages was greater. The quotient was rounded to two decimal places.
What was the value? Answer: 4.02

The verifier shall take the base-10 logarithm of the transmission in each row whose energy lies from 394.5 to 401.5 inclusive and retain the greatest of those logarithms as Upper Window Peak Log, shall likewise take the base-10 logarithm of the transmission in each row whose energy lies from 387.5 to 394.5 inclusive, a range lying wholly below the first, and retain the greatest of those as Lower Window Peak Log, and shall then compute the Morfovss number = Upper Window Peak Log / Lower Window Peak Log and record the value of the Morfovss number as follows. 1.71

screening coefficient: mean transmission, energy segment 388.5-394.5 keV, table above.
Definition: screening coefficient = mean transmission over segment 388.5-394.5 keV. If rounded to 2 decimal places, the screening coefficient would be 1.14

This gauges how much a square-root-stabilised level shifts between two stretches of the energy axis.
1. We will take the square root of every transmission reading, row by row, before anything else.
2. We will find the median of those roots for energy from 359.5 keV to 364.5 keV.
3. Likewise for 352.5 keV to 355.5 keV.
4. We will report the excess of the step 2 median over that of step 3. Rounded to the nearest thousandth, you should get -0.041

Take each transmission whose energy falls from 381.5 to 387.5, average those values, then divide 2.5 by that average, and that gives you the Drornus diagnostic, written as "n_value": 2.11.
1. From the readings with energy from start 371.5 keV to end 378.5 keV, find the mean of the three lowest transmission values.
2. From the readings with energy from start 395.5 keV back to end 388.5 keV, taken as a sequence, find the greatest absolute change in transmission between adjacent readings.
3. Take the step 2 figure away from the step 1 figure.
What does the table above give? 1.063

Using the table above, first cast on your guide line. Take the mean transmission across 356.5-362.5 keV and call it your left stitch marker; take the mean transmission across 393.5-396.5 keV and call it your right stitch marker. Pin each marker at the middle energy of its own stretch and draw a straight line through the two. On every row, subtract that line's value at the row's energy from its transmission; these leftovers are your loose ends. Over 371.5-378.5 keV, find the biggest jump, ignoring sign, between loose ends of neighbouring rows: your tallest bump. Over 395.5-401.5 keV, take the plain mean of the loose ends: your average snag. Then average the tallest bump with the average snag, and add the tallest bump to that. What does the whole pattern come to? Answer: 0.12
